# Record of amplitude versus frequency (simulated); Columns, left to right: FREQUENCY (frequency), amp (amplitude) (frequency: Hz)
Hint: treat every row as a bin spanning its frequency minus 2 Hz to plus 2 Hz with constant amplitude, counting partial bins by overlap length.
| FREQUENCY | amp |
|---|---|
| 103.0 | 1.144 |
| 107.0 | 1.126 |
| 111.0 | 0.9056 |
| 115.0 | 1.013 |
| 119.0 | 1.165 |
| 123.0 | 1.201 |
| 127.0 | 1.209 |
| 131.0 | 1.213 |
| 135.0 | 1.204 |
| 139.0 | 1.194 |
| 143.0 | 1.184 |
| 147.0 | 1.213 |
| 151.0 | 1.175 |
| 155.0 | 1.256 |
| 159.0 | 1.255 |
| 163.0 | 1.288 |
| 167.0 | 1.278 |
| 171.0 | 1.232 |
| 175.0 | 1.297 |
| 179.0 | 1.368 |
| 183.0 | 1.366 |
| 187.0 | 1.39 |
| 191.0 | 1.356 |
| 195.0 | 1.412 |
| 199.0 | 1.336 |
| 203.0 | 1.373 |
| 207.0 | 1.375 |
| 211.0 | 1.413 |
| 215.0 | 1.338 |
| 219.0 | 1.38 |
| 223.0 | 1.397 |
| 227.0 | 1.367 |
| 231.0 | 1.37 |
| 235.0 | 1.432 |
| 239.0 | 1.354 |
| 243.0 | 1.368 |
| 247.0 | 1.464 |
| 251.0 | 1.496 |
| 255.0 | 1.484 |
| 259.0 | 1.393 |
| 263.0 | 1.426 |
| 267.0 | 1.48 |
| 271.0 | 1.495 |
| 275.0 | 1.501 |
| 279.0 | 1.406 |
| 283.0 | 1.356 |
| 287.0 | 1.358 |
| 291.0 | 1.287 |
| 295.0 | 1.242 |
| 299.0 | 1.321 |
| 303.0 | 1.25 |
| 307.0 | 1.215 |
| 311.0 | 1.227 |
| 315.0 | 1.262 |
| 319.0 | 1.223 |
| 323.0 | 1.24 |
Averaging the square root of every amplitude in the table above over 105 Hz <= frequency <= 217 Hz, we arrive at 1.12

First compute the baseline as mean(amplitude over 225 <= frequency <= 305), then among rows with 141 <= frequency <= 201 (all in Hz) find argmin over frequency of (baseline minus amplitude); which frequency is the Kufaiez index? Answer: 195.0 Hz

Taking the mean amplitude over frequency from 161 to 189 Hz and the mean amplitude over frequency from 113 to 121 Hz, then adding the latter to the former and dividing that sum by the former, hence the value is 1.83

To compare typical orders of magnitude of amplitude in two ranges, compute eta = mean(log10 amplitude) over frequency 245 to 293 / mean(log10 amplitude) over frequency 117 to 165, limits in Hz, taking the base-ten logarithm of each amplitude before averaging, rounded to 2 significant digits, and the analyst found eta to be 1.8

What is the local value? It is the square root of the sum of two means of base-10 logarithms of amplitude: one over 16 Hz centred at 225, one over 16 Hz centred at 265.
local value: 0.55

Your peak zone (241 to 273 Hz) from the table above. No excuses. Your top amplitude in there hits 1.496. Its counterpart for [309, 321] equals 1.262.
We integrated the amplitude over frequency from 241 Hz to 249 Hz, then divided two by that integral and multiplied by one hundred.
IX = 17.7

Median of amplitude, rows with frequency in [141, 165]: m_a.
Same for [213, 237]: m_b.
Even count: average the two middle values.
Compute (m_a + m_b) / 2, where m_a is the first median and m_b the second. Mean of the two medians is 1.30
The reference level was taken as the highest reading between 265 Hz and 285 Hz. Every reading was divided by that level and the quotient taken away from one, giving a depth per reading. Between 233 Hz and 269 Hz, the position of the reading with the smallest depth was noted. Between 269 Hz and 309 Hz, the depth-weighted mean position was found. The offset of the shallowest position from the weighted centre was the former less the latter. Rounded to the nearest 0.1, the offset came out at -44.5 Hz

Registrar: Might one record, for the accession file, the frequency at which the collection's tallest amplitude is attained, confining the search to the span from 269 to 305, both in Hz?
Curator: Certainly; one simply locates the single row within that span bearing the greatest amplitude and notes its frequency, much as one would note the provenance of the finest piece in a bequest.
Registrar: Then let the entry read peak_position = 275.0 Hz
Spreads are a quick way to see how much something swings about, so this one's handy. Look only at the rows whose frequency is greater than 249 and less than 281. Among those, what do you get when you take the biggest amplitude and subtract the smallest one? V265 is 0.11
